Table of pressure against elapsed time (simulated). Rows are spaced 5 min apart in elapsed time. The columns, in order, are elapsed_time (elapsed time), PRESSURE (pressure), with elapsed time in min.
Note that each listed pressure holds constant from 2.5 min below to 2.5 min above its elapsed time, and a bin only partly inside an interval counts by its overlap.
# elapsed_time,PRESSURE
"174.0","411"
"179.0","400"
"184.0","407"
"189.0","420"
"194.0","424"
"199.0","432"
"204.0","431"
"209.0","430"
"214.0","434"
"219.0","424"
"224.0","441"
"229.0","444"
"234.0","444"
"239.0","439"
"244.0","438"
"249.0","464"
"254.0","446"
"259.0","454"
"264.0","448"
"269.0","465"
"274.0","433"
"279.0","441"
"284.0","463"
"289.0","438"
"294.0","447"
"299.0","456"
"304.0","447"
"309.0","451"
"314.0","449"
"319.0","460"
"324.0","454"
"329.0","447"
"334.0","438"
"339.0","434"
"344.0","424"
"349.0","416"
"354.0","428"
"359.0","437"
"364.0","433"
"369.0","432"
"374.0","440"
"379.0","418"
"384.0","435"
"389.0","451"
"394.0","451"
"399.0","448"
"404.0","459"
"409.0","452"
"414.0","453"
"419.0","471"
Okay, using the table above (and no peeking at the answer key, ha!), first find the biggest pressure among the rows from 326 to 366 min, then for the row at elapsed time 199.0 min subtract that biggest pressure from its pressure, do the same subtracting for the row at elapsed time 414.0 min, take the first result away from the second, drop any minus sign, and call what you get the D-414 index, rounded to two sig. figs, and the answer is 21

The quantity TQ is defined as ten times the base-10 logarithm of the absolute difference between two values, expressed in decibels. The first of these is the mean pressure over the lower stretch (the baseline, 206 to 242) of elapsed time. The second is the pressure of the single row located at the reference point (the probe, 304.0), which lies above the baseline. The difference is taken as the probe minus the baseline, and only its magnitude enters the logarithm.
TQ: 10.2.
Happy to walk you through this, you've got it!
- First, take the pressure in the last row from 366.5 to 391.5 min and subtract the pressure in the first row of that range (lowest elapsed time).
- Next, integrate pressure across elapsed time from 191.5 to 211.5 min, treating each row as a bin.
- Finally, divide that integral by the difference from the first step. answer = 452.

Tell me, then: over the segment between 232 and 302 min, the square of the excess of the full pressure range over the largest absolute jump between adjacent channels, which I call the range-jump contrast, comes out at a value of 0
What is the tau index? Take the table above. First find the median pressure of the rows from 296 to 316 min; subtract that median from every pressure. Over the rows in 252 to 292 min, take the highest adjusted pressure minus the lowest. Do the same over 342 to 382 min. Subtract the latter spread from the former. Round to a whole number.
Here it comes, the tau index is 8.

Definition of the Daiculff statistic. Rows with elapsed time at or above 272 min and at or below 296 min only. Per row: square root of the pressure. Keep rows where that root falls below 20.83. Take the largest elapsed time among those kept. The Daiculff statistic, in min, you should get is 274.0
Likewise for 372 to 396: 379.0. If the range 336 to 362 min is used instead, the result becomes 354.0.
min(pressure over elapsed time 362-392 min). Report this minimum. 418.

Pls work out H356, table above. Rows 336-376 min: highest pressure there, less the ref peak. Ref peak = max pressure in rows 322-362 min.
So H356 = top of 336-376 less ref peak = -14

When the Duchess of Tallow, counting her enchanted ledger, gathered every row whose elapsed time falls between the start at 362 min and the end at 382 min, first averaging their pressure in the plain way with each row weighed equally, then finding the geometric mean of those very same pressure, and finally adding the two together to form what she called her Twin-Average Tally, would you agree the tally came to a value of 861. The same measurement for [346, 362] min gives 854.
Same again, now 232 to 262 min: 895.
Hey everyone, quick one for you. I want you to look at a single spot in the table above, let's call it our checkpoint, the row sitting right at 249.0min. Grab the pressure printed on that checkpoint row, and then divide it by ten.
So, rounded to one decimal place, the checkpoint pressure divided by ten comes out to 46.4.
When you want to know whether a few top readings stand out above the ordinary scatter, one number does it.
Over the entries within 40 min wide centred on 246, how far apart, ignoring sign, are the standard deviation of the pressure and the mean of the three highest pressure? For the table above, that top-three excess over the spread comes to 447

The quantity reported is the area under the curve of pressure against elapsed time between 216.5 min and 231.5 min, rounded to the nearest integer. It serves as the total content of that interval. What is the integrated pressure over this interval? 6545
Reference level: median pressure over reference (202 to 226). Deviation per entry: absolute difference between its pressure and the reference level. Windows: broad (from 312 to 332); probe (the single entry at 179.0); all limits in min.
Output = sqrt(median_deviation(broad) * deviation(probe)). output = 25.2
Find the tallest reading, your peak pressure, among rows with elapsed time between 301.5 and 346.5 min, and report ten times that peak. 4600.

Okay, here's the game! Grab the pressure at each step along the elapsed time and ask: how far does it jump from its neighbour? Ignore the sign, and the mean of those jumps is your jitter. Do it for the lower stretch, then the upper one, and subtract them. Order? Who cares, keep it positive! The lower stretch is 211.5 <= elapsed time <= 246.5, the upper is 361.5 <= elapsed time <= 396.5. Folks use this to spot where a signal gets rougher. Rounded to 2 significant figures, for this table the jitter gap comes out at 4.7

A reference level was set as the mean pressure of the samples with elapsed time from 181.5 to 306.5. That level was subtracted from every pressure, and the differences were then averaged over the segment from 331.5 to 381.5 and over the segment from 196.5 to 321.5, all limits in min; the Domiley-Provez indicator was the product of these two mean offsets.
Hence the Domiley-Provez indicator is -45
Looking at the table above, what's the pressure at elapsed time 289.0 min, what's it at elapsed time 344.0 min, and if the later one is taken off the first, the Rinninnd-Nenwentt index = 14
